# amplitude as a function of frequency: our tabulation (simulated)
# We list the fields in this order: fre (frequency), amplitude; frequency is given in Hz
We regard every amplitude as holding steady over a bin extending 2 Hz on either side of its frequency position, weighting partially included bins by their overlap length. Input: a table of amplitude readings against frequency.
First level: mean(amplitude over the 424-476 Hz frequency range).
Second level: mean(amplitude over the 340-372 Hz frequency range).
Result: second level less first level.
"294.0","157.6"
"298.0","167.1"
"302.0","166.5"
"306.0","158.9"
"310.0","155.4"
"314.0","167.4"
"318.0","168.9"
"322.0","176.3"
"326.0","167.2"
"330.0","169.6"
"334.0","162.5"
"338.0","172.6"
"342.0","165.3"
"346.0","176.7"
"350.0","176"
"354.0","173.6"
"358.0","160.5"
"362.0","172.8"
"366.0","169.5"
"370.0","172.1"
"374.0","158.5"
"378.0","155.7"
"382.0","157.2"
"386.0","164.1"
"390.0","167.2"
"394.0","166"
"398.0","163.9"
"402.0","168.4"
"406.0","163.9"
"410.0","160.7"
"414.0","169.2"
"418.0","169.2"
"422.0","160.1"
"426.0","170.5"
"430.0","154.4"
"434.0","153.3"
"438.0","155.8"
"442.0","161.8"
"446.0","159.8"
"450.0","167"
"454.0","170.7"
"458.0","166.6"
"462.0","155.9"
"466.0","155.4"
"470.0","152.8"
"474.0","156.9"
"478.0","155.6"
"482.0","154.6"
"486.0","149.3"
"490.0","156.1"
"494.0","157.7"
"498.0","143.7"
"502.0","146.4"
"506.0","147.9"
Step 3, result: 11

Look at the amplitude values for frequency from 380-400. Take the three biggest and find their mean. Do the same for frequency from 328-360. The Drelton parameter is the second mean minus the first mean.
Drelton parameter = 10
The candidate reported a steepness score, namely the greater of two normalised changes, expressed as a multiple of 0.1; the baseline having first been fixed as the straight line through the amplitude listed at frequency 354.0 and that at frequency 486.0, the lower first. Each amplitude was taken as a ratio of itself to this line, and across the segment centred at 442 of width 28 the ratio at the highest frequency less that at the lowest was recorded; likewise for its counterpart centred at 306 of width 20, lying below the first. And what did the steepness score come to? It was 1.3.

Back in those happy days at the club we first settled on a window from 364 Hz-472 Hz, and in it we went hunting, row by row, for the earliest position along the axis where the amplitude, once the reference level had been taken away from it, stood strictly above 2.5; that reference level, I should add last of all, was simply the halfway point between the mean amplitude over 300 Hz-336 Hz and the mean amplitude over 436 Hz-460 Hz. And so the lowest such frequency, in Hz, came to 366.0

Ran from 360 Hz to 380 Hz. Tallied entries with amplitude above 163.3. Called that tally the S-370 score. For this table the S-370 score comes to 3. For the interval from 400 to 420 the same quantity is 4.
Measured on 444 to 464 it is 3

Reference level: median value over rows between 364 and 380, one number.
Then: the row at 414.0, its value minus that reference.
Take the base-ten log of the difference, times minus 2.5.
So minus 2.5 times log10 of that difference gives -1.8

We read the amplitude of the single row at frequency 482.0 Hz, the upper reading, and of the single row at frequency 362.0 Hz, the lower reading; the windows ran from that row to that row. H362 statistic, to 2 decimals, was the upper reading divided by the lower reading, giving 0.89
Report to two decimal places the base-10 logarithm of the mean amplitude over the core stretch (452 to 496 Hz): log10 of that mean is 2.20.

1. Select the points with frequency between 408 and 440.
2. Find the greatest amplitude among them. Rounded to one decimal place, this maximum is 170.5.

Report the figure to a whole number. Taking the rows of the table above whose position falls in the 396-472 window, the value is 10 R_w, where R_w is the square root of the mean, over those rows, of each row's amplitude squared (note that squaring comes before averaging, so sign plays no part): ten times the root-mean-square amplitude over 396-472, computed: 1622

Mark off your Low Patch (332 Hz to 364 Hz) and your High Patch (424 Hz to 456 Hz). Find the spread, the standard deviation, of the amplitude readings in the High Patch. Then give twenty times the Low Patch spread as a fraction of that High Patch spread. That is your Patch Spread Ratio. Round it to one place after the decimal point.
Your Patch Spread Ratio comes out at 17.8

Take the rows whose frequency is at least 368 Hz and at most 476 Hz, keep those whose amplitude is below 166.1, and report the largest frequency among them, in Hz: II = 474.0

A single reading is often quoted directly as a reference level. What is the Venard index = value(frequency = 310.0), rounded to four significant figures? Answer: 155.4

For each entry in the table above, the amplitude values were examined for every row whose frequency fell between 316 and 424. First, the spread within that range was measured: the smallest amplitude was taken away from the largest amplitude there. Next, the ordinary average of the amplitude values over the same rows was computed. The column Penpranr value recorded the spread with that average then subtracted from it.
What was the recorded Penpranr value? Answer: -146.0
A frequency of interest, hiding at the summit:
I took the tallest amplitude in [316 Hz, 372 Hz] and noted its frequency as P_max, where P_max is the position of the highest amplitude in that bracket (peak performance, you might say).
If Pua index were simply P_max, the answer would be 346.0 Hz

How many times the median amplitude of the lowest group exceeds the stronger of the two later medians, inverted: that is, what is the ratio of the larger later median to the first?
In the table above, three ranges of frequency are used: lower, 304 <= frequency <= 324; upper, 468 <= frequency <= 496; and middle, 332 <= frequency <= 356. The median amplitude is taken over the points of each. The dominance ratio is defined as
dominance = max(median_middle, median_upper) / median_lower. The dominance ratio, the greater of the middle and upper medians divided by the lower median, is 1.03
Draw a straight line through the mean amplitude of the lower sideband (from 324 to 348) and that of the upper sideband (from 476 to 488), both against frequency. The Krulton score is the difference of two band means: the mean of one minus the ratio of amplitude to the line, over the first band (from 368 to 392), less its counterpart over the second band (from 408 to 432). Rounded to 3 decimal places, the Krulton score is 0.036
